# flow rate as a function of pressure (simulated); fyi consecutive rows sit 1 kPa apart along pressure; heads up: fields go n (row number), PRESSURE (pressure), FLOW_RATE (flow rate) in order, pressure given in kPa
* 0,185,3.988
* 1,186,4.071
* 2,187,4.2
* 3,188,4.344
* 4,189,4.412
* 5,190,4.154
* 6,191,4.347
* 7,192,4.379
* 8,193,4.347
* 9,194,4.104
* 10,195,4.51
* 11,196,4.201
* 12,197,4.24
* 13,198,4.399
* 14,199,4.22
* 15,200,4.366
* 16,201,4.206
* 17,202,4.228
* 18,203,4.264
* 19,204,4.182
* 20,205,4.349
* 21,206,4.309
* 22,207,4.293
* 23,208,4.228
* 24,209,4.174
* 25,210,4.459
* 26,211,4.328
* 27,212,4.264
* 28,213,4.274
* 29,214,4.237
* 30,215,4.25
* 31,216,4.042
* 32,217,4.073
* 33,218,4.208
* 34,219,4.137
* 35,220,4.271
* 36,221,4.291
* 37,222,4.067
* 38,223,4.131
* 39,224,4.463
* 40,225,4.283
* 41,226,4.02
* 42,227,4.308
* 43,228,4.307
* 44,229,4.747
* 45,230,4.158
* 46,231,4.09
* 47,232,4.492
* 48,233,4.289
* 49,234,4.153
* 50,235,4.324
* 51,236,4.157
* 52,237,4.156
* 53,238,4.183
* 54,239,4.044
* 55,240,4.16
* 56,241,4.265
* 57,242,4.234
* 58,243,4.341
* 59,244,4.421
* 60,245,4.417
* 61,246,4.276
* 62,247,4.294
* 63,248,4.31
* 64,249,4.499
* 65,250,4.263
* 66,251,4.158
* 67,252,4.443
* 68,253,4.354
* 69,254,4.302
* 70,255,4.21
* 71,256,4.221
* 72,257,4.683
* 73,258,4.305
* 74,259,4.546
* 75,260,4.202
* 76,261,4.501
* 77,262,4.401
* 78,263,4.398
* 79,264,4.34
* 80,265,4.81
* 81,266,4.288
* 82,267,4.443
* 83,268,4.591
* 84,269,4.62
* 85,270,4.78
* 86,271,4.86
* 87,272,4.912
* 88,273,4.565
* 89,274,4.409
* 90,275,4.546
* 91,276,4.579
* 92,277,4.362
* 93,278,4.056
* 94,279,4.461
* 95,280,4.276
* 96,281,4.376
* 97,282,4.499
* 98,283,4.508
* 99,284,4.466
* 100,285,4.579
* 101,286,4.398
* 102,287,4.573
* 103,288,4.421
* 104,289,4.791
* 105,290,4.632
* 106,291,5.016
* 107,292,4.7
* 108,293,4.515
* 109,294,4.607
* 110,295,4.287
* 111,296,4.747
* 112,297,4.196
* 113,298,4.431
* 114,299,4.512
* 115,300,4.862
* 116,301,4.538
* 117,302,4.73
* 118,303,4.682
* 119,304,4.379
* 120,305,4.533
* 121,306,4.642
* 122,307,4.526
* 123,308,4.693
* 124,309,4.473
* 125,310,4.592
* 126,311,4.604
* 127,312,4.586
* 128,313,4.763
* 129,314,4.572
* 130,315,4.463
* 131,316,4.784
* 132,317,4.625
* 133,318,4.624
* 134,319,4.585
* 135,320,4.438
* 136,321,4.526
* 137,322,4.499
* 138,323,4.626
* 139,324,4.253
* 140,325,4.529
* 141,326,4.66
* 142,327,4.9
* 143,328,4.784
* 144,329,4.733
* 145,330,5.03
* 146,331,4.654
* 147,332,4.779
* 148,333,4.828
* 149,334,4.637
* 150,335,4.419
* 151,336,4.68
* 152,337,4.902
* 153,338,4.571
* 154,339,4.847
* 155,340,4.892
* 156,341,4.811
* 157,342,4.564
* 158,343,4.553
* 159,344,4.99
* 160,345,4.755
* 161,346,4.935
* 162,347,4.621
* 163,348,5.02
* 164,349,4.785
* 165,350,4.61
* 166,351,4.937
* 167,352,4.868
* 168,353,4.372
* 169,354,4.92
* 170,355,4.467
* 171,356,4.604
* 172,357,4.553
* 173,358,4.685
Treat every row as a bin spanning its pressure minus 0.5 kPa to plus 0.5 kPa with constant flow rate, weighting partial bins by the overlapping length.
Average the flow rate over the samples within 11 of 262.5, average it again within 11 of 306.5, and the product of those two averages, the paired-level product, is 20.6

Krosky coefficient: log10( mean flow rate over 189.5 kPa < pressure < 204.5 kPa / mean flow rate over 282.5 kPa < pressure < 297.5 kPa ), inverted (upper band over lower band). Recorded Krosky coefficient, 0.028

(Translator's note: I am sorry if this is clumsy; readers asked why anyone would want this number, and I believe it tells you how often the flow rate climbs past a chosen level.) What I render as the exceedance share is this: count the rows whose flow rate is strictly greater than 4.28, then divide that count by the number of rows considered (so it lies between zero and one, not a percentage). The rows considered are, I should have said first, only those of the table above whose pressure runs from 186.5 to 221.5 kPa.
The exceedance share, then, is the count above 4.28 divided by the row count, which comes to 0.40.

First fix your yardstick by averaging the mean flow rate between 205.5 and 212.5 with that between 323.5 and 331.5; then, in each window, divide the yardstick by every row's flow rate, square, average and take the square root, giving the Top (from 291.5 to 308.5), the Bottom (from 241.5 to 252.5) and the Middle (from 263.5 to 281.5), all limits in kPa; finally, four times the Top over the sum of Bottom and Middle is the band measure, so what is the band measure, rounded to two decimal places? 1.94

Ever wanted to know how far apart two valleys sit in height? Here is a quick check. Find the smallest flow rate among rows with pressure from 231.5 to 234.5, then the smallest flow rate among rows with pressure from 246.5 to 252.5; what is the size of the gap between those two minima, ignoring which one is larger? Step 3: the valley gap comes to 0.0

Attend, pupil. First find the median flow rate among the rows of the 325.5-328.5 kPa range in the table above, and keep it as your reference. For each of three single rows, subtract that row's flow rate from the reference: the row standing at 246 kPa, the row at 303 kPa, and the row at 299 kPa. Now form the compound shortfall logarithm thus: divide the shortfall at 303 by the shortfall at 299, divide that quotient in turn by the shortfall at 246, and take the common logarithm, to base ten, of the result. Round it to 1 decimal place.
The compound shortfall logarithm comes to -0.1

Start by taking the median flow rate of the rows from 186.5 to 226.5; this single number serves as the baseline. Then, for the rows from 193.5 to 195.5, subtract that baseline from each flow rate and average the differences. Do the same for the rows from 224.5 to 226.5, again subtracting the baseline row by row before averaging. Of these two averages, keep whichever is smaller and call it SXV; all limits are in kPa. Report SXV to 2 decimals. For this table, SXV -0.11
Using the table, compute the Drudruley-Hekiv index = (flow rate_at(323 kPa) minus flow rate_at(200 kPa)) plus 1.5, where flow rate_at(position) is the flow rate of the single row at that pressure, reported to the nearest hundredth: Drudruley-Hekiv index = 1.76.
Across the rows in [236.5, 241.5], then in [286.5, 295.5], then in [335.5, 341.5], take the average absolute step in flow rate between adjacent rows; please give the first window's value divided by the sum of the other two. 0.22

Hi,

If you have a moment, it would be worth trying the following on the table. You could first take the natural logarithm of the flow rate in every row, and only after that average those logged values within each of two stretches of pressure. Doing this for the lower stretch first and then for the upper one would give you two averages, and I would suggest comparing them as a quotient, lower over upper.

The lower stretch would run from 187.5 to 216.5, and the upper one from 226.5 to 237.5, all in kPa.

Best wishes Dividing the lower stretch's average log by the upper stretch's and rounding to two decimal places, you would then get 1.00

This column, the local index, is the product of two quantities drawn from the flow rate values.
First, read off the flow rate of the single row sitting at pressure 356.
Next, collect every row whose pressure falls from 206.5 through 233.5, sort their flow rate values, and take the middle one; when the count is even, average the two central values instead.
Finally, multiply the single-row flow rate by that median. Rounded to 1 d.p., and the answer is 19.6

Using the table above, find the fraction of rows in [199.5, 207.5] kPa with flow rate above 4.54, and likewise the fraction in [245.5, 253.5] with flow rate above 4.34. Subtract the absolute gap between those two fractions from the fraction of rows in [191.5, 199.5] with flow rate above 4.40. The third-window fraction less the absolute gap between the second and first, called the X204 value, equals -0.25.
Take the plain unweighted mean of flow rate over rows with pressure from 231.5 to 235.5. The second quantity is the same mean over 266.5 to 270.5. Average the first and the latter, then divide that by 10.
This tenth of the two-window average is 0.446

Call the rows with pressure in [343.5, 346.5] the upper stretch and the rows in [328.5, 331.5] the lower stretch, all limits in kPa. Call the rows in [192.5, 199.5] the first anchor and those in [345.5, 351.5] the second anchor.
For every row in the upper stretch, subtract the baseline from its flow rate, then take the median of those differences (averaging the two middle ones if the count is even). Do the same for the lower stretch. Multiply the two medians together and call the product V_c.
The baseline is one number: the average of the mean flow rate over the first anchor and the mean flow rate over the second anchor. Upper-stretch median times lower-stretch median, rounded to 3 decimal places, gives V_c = 0.069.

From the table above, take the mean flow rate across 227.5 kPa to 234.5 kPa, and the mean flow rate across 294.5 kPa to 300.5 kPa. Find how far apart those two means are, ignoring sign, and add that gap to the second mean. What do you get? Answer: 4.69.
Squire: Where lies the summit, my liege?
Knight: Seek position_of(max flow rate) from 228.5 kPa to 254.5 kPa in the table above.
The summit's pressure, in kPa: 229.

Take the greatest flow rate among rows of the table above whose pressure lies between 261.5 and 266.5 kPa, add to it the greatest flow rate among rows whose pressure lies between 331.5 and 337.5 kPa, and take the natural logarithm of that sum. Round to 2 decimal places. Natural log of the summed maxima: 2.27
